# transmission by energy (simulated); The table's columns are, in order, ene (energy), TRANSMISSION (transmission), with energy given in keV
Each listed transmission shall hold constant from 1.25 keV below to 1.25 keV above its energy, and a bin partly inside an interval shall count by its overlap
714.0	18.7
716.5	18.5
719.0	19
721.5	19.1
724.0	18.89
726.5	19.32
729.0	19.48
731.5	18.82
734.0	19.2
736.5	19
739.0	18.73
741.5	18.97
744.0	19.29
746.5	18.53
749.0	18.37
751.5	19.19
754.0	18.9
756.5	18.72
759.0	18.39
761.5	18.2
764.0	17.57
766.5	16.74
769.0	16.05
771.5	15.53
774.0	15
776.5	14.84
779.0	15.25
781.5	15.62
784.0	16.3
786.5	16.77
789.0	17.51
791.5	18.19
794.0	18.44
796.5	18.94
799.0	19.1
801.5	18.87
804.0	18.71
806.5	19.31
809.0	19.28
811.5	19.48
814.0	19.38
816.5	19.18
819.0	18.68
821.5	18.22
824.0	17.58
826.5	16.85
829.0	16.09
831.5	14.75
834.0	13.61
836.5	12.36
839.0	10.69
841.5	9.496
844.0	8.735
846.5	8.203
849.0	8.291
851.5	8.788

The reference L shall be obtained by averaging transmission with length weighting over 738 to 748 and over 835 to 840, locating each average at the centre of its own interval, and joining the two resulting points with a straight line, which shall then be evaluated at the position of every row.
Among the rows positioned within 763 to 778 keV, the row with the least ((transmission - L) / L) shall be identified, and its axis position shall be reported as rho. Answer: 774.0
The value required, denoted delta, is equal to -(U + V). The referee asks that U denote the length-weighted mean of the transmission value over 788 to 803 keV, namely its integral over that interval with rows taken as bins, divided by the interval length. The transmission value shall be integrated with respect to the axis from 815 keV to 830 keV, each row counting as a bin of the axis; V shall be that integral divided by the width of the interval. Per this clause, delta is -36.3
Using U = 18.5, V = 17.8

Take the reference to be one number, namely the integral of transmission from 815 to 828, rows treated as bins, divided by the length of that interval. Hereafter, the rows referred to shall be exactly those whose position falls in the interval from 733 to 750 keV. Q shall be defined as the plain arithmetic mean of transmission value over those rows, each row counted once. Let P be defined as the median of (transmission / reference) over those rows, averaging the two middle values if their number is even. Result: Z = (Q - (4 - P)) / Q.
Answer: 0.84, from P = 1.05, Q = 19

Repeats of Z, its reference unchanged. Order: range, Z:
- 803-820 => 0.85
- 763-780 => 0.80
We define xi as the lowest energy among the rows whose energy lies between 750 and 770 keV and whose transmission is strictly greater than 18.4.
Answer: 751.5 keV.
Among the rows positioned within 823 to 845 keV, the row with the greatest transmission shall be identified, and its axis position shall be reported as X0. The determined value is 824.0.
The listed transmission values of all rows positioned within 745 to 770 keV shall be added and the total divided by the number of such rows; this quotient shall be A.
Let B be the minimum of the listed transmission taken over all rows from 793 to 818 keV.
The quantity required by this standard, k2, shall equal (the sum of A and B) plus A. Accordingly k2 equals 55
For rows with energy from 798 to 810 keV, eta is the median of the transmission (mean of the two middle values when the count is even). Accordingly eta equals 19.1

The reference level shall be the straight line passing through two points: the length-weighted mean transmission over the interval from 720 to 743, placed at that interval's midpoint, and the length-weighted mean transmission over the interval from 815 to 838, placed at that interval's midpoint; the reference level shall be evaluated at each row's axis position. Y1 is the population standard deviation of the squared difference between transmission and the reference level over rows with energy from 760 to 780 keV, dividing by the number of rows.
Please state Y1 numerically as 3.1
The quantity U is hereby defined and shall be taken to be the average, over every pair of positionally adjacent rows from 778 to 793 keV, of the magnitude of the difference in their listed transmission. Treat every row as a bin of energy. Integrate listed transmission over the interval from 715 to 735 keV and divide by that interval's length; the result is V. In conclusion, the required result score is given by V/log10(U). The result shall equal -83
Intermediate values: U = 0.59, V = 19.0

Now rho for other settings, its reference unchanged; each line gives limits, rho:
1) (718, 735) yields 719.0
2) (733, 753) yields 739.0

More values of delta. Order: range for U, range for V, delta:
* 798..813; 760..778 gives -35.4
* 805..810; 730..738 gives -38.3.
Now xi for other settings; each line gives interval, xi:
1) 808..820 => 809.0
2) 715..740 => 716.5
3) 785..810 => 794.0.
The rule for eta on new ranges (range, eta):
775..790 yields 16.0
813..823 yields 18.9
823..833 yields 16.5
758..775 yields 16.7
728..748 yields 19.0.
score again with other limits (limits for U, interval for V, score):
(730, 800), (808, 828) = -51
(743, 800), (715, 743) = -58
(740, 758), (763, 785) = -42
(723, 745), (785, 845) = -35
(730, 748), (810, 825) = -43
